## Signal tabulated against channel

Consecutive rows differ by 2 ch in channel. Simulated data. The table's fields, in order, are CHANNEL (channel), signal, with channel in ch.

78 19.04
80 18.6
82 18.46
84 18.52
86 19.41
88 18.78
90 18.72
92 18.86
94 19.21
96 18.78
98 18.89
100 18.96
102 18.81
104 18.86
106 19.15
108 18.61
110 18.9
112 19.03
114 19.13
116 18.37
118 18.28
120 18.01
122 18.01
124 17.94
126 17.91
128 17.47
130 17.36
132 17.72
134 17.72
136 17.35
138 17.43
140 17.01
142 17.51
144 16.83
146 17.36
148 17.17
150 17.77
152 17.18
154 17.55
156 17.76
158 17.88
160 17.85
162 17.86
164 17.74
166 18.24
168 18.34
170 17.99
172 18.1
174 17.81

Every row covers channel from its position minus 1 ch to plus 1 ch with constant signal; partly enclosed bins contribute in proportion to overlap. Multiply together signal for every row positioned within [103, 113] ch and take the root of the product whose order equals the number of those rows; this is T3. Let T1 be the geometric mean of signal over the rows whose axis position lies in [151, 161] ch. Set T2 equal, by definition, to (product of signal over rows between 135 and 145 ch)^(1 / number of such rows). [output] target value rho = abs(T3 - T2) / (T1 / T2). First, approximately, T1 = 17.64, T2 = 17.2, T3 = 18.9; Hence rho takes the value 1.6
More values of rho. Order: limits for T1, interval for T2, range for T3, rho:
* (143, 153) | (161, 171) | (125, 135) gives 0.4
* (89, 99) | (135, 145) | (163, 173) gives 0.8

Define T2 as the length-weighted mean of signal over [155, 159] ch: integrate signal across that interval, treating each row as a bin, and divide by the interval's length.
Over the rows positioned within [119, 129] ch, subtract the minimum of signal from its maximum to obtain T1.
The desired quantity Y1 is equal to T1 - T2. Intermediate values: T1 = 0.54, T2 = 17.8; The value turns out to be -17.3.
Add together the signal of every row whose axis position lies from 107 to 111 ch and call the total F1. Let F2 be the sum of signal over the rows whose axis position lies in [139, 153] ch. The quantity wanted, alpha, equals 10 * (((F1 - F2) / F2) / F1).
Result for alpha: -0.18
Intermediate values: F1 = 38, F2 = 121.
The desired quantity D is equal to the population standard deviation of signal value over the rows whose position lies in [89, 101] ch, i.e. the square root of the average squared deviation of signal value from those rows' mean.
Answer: 0.16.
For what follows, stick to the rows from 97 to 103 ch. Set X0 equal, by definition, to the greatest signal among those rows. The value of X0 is 18.96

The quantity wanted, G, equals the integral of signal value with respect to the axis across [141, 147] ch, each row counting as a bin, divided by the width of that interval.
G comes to 17.2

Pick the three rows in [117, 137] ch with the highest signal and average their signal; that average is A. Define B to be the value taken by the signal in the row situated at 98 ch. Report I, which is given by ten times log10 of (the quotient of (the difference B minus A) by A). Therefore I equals -14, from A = 18.10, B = 18.89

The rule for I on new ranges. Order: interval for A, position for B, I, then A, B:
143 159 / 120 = -19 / 17.80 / 18.01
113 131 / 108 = -30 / 18.59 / 18.61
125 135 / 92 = -12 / 17.78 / 18.86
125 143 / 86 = -10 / 17.78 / 19.41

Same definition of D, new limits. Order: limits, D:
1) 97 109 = 0.16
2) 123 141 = 0.28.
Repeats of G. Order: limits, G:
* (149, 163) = 17.7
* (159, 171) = 18.0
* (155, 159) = 17.8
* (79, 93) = 18.8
